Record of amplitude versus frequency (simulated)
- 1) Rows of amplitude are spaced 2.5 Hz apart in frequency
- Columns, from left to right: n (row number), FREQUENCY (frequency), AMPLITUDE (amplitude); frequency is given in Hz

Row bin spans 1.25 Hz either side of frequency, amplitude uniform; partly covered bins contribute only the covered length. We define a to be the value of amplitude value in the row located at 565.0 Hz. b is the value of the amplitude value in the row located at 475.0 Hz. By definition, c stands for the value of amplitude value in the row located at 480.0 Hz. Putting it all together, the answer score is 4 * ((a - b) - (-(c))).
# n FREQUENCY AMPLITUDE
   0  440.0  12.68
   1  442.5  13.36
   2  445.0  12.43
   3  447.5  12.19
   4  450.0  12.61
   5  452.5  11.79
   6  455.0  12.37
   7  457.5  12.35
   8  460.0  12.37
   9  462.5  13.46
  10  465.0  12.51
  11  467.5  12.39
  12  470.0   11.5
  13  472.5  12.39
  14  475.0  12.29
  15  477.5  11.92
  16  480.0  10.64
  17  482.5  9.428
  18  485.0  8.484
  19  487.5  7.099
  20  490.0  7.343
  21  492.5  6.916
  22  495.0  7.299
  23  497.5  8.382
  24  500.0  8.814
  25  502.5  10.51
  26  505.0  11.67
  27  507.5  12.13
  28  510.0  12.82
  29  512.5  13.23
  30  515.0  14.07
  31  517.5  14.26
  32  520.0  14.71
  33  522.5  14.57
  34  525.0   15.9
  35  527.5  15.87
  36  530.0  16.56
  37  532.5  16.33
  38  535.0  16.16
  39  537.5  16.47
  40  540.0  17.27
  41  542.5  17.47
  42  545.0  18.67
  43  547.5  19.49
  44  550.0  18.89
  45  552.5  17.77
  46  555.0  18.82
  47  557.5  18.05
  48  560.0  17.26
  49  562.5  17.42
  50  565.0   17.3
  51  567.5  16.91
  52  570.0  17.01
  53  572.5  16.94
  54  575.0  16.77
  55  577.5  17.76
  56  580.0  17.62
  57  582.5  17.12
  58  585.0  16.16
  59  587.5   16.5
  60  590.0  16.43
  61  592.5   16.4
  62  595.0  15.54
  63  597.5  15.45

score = 63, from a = 17.3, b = 12.29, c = 10.64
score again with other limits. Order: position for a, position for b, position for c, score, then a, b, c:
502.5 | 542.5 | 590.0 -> 38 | 10.51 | 17.47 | 16.43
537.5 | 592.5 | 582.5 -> 69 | 16.47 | 16.4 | 17.12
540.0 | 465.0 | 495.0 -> 48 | 17.27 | 12.51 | 7.299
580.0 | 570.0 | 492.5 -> 30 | 17.62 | 17.01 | 6.916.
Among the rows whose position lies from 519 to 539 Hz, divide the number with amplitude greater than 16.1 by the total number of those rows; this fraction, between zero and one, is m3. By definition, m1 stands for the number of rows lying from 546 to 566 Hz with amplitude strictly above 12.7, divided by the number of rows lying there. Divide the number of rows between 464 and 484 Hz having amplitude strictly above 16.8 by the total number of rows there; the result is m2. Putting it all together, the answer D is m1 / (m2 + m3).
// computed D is 2.0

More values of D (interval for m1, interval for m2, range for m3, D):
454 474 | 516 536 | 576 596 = 0.1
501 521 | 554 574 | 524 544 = 0.4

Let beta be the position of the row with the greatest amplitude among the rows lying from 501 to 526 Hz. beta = 525.0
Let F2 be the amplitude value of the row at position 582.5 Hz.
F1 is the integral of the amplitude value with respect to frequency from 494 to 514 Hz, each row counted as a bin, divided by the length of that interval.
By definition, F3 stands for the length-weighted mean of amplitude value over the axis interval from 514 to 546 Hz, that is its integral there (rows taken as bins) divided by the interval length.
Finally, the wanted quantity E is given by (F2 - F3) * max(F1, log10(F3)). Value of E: 12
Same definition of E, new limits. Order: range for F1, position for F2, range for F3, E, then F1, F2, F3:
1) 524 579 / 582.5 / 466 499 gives 128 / 17.3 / 17.12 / 9.7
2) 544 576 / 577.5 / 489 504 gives 169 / 17.8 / 17.76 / 8.3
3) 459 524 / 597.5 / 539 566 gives -29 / 11.2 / 15.45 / 18.1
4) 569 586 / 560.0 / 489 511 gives 132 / 17.1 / 17.26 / 9.5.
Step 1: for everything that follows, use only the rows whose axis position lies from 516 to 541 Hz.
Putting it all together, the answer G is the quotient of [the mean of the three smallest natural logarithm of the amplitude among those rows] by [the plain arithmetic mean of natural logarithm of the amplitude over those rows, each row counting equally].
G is 0.97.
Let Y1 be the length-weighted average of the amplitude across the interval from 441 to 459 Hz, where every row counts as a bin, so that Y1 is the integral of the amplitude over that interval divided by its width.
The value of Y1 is 12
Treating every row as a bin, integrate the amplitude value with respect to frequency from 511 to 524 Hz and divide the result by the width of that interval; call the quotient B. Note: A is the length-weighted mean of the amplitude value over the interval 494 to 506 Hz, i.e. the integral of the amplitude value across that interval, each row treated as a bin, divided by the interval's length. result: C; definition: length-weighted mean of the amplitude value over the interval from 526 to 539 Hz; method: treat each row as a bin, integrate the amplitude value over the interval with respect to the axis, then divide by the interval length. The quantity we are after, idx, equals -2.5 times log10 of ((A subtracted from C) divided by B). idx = 0.8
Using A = 9.3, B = 14.2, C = 16.3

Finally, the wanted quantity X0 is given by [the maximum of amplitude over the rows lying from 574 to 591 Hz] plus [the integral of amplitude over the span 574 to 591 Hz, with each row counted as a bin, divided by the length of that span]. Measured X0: 35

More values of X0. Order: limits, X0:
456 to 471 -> 26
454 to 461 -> 25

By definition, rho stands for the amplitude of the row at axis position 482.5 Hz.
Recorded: 9.428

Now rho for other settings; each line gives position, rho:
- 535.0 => 16.16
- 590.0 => 16.43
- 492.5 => 6.916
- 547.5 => 19.49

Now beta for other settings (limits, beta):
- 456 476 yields 462.5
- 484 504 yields 502.5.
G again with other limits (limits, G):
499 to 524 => 0.92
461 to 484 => 0.95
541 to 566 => 0.98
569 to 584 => 0.99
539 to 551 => 0.99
